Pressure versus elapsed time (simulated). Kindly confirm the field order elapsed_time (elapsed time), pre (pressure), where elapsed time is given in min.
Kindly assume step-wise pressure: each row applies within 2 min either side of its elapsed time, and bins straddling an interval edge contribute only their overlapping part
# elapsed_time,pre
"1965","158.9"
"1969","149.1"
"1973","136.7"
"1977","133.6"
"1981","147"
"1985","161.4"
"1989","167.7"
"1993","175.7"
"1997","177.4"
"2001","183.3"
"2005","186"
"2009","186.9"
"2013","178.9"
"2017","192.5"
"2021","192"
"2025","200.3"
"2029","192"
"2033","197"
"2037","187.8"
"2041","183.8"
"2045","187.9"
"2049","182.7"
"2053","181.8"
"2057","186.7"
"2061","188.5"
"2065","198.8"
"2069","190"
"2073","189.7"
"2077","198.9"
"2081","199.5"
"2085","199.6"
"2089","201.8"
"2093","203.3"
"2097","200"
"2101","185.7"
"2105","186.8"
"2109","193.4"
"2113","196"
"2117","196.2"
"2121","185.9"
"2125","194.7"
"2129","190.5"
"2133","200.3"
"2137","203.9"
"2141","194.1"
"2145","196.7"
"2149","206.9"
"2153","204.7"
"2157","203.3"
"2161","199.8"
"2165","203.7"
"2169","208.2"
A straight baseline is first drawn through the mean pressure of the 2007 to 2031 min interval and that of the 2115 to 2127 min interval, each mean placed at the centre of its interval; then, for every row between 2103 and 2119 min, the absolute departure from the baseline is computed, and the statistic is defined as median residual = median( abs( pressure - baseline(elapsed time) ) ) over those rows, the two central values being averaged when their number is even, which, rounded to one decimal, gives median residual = 3.9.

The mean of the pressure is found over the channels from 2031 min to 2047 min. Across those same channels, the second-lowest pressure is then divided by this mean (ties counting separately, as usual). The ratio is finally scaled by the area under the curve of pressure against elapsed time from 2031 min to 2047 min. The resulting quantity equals 3005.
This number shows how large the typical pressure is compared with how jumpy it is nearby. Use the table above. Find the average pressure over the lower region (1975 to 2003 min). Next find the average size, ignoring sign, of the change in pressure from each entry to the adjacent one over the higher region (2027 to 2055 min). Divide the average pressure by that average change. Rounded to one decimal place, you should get 34.6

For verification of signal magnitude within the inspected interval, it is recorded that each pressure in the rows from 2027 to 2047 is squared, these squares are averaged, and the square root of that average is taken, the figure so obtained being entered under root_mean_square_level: 190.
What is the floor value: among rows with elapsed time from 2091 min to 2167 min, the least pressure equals 185.7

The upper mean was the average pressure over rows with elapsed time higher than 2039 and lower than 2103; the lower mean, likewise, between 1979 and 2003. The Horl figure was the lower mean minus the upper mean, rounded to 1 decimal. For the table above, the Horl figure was -23.7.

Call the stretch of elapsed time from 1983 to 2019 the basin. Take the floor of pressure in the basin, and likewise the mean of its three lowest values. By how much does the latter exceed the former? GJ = 6.9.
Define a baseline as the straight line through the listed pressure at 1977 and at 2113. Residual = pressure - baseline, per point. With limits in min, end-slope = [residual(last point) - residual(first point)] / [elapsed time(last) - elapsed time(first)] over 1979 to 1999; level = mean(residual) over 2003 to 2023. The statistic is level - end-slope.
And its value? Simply 36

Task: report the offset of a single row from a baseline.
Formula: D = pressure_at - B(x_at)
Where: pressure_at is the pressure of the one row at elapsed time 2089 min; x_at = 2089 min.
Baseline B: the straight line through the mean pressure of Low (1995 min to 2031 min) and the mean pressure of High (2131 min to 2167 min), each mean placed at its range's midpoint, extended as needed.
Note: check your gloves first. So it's 6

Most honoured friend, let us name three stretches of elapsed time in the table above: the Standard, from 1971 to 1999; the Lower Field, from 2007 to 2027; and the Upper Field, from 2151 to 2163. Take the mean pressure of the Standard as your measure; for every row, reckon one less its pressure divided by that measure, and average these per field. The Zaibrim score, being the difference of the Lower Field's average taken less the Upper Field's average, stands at 0.079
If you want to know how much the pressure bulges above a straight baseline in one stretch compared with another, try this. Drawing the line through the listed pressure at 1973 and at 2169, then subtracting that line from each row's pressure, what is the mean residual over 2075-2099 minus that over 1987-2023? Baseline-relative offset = -12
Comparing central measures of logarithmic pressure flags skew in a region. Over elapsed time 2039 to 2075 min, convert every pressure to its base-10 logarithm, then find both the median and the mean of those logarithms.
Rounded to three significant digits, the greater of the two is 2.27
